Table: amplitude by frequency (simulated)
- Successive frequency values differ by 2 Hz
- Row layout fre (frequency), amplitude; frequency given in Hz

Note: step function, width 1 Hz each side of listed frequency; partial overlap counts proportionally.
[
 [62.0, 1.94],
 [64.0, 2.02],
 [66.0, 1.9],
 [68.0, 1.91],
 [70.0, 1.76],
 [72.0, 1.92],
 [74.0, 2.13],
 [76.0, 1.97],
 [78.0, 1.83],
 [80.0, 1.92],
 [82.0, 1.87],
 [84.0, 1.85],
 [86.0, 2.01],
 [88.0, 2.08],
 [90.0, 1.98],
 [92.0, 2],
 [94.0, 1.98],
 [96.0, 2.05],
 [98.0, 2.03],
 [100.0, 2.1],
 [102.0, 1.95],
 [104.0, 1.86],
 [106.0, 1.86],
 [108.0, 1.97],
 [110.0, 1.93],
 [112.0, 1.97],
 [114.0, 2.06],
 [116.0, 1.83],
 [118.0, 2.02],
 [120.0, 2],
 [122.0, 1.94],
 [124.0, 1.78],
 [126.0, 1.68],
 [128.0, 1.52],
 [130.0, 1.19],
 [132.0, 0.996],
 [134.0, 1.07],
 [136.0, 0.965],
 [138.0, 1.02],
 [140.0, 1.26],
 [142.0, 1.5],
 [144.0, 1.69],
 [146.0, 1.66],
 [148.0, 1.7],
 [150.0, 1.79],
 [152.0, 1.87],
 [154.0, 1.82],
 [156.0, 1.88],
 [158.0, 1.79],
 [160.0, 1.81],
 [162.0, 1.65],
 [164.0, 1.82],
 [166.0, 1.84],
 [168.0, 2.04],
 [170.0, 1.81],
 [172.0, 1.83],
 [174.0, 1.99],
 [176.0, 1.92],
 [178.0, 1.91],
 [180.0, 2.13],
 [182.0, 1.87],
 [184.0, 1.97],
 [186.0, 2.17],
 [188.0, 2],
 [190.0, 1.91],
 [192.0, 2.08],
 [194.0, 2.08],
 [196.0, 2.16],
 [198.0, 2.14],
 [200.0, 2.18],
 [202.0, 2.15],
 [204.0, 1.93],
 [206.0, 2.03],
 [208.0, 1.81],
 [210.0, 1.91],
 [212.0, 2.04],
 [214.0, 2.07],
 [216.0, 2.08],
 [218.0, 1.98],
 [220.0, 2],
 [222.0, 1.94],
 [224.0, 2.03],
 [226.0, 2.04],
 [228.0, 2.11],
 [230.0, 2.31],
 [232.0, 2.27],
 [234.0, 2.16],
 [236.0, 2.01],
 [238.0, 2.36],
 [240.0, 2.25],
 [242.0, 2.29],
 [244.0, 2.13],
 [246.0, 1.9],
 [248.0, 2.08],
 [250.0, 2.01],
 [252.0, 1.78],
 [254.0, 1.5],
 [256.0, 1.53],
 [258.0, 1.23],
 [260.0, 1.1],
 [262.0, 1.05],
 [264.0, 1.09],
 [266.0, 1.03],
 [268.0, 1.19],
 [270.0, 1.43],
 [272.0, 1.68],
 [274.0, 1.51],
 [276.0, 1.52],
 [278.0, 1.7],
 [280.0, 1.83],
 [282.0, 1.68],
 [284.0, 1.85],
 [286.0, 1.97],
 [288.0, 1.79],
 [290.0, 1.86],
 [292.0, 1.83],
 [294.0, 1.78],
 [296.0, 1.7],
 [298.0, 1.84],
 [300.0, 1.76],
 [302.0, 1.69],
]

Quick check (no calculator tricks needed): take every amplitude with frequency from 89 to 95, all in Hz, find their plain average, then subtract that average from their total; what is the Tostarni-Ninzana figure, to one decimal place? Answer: 4.0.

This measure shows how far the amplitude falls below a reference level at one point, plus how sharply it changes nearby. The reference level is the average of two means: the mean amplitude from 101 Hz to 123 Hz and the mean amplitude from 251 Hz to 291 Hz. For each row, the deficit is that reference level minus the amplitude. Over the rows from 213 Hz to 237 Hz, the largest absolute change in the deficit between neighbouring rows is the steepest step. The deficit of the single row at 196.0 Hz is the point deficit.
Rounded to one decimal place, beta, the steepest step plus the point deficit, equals -0.2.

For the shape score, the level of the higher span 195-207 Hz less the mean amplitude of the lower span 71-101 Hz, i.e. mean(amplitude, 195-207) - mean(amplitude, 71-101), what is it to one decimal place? 0.1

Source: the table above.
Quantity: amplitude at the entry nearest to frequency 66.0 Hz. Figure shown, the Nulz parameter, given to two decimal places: 1.90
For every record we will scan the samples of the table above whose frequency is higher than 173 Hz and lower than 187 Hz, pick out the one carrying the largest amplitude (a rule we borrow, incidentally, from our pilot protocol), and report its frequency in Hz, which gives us 186.0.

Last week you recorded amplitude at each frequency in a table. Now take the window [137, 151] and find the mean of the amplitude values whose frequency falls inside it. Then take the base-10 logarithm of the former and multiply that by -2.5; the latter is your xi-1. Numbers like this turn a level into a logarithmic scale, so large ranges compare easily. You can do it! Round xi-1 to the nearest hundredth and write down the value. -0.45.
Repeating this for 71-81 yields -0.73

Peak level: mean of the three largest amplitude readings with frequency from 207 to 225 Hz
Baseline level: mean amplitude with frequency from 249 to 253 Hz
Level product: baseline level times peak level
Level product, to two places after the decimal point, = 3.91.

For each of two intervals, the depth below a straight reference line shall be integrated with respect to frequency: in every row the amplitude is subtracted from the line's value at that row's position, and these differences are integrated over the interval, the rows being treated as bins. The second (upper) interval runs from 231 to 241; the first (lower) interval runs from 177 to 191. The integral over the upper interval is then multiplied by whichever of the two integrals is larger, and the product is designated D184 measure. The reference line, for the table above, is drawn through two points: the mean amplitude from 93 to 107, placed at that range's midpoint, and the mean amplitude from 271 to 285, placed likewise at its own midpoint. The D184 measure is 10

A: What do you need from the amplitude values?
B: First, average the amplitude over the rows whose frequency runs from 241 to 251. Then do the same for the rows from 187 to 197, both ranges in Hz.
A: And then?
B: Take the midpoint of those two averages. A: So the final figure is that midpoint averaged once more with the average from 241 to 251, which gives 2.07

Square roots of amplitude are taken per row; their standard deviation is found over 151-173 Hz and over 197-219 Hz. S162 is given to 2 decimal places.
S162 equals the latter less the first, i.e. 0.01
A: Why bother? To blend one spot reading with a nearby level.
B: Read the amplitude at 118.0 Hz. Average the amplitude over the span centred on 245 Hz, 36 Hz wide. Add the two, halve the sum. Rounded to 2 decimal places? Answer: 1.96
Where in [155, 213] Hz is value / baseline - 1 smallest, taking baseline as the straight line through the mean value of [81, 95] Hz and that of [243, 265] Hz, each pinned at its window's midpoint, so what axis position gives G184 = 162.0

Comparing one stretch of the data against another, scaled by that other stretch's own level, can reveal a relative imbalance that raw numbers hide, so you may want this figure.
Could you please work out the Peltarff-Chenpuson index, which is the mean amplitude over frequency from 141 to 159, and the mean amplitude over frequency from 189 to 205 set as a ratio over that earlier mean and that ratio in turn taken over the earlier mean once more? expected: 0.68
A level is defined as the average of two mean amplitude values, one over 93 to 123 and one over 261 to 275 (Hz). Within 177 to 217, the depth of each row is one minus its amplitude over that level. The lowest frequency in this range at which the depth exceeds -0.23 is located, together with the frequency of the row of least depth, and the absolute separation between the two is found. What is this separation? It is 22 Hz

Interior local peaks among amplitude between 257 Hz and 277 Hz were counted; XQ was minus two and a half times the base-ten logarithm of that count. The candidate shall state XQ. -0.8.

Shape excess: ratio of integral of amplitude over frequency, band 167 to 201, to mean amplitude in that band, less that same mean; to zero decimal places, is 32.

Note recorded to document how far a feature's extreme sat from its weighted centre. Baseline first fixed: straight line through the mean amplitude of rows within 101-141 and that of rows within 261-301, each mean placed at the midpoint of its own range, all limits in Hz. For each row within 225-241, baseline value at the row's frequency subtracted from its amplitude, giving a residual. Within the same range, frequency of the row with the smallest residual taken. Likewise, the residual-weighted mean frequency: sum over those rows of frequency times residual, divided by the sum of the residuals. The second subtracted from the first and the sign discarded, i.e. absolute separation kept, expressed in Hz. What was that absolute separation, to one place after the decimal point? 2.6 Hz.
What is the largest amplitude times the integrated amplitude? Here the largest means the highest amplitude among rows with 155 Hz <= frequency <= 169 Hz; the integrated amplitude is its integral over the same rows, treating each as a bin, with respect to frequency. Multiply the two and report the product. 52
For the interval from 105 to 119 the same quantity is 56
